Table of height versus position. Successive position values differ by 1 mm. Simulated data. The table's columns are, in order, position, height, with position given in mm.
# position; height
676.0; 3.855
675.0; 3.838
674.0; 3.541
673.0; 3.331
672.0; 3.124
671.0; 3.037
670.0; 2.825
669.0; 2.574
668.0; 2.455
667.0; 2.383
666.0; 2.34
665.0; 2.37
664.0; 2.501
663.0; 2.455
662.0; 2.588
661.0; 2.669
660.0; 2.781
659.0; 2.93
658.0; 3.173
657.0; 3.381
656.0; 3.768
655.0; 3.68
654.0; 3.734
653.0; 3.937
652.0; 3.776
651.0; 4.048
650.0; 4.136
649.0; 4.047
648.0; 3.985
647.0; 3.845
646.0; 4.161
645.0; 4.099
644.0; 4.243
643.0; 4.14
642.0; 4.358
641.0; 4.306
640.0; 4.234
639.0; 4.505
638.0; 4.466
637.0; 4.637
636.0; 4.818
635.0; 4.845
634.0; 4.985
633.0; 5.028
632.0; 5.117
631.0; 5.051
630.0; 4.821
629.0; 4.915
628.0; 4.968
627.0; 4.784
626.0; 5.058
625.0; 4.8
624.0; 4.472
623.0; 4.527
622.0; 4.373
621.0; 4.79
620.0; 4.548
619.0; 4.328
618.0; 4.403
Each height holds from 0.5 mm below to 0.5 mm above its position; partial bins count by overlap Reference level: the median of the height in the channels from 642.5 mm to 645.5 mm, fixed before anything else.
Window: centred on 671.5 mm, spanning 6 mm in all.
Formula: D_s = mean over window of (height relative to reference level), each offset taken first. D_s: -1.1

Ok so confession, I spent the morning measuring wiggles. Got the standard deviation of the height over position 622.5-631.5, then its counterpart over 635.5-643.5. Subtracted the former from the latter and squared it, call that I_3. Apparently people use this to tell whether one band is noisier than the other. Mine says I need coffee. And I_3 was 0.000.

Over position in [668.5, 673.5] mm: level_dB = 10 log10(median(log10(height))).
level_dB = -3.17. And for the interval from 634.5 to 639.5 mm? -1.76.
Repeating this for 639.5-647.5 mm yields -2.06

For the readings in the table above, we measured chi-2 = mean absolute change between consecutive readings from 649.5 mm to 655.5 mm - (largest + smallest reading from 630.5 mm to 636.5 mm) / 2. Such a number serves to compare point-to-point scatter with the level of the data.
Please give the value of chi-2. -4.81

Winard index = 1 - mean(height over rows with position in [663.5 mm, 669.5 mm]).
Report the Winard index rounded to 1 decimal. -1.4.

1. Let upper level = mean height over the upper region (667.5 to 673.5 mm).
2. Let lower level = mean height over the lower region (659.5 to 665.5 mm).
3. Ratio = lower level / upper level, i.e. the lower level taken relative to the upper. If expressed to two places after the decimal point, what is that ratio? 0.89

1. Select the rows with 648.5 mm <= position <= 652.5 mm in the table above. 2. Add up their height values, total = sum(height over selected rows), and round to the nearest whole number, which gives 16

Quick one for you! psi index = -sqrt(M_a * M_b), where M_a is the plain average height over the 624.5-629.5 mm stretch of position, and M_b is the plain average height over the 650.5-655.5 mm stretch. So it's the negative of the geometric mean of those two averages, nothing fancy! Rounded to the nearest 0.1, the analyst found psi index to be -4.3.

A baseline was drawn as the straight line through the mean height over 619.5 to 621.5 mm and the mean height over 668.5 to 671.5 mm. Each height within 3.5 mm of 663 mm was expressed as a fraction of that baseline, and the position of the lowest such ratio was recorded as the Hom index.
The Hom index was 666.0 mm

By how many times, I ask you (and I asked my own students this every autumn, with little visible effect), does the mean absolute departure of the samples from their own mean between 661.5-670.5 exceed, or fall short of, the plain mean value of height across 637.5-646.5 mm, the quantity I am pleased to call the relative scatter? 0.026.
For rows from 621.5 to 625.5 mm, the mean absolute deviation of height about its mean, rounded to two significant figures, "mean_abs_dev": 0.13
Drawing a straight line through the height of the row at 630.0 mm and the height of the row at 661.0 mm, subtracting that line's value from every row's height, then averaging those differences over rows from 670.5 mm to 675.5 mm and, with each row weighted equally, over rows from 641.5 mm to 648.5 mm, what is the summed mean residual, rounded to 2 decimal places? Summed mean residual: 1.88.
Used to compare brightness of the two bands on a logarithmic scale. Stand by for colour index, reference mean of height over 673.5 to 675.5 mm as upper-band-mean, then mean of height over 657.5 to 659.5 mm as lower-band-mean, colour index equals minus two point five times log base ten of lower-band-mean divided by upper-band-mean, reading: 0.21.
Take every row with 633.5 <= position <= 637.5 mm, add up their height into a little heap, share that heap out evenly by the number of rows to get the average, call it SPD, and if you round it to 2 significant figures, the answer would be 4.8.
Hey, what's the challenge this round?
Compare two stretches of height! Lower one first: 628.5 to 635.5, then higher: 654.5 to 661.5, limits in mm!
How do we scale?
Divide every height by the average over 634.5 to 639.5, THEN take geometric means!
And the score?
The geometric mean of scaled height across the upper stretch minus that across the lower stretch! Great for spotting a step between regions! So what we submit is -0.39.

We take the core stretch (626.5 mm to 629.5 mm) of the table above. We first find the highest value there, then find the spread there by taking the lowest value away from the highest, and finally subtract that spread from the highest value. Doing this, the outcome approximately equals 4.8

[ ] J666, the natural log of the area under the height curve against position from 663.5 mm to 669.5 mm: 2.7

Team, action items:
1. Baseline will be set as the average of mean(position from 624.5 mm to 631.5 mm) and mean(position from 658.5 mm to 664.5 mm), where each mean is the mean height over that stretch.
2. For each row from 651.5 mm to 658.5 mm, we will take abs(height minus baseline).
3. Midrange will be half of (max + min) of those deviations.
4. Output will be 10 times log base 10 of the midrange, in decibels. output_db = -5.1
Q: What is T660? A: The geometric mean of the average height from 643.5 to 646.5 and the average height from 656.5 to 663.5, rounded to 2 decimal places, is 3.45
